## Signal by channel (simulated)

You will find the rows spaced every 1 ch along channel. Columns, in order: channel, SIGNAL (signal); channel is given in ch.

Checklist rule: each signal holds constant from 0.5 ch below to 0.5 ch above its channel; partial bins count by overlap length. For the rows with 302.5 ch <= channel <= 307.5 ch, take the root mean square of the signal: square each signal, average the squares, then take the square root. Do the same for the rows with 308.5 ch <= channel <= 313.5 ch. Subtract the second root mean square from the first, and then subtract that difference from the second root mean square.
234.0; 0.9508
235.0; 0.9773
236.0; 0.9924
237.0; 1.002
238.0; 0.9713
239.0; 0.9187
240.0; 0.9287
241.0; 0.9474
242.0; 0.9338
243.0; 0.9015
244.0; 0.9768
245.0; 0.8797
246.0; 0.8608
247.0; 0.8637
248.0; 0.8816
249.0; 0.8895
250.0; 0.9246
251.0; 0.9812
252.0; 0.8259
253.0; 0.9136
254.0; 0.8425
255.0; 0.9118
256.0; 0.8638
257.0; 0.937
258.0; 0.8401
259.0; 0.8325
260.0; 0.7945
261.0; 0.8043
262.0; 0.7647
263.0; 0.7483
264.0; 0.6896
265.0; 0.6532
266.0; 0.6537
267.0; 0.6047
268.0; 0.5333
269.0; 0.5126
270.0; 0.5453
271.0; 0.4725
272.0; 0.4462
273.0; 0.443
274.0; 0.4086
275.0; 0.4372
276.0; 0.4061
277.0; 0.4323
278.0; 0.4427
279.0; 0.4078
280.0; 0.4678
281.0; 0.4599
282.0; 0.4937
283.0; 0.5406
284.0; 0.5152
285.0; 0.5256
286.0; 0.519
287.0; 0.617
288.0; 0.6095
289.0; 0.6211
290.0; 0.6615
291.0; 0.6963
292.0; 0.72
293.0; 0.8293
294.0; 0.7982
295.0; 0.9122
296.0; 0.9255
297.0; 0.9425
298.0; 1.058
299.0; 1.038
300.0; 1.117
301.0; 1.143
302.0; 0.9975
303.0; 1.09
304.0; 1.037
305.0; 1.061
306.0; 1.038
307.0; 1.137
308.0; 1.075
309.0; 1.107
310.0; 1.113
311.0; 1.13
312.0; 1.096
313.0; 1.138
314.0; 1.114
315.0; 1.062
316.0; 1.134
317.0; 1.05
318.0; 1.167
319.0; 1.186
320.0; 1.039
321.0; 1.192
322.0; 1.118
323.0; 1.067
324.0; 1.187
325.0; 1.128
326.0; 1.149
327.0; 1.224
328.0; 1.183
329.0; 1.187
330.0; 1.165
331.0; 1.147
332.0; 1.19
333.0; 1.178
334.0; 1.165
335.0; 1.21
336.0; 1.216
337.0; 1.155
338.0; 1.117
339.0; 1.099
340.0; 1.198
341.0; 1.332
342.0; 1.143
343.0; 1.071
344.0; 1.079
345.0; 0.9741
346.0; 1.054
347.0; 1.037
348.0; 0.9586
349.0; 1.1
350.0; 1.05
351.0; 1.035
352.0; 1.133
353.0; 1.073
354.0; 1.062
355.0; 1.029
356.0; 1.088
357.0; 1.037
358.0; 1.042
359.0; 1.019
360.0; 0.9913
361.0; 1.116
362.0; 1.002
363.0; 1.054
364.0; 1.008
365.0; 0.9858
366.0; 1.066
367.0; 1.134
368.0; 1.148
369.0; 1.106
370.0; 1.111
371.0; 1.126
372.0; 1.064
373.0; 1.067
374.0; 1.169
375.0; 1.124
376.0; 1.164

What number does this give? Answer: 1.2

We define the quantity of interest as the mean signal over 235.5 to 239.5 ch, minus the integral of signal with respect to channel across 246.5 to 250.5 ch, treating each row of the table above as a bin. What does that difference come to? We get -2.59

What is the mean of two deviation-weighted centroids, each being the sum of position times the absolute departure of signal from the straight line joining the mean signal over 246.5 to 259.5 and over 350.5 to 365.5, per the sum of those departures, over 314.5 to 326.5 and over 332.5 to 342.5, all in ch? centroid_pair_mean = 329.2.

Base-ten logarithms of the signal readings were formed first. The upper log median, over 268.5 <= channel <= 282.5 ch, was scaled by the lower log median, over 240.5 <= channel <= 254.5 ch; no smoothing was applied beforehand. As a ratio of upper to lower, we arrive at 7.3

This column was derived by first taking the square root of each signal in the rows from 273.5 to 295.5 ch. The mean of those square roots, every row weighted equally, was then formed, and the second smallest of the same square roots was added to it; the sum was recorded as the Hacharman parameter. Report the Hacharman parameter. 1.39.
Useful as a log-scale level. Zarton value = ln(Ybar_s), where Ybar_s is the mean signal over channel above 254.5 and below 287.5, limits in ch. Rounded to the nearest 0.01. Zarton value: -0.51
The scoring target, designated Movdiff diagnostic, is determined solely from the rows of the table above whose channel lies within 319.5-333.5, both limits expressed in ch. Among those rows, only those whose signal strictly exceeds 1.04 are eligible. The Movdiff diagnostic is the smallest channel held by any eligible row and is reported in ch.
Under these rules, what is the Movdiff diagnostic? 321.0 ch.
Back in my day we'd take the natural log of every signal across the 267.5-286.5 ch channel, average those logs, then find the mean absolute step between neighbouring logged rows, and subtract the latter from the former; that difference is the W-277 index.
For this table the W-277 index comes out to -0.81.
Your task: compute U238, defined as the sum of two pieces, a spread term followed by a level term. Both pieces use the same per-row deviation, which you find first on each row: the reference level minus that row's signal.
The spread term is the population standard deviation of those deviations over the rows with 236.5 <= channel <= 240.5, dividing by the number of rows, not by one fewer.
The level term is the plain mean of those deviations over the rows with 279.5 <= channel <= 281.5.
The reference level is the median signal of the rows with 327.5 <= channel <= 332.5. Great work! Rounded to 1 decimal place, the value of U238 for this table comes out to 0.8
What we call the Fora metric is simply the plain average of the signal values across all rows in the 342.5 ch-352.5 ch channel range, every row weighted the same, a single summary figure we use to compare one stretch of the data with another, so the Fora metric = 1.05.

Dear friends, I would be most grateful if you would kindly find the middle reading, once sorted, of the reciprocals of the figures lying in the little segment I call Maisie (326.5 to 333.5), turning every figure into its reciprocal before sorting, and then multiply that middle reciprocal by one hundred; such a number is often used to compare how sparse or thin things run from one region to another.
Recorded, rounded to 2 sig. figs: 85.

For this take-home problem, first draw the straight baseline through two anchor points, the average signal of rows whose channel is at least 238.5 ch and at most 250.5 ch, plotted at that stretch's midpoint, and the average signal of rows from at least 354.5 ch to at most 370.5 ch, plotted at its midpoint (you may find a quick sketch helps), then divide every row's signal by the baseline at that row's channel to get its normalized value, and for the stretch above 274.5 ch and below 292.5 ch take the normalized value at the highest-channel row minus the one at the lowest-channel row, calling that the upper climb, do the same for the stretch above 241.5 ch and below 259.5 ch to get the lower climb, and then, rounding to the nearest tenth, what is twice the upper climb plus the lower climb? 0.4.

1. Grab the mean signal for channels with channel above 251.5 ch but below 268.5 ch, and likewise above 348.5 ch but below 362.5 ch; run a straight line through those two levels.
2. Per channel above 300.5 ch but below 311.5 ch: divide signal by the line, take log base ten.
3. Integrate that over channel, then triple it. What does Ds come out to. 2.5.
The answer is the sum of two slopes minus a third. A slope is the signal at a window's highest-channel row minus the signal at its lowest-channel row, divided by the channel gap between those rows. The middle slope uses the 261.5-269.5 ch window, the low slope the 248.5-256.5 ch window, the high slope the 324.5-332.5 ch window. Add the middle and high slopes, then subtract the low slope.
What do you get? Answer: -0.023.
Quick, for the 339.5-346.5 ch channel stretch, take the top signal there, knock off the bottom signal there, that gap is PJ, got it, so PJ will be 0.36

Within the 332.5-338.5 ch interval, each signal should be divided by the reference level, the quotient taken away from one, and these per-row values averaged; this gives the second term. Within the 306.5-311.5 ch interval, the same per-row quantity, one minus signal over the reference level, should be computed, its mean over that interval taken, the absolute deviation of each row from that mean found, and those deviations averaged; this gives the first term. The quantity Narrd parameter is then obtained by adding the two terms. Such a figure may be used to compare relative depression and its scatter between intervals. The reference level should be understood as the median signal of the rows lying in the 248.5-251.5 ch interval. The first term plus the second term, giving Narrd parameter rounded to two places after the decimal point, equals -0.25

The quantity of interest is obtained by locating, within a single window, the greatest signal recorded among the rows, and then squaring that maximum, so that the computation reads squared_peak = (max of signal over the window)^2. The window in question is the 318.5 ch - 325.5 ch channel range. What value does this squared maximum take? 1.42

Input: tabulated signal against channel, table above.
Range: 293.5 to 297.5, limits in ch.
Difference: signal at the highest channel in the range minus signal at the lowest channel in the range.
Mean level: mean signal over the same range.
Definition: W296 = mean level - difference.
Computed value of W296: 0.75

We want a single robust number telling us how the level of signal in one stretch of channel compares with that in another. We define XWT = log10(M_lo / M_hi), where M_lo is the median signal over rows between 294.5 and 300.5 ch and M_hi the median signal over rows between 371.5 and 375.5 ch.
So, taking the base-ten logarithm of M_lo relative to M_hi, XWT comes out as -0.04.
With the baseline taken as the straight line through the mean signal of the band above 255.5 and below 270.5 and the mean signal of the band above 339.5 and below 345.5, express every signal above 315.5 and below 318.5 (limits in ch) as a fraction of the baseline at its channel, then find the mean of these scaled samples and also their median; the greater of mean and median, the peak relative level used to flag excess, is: 1.14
